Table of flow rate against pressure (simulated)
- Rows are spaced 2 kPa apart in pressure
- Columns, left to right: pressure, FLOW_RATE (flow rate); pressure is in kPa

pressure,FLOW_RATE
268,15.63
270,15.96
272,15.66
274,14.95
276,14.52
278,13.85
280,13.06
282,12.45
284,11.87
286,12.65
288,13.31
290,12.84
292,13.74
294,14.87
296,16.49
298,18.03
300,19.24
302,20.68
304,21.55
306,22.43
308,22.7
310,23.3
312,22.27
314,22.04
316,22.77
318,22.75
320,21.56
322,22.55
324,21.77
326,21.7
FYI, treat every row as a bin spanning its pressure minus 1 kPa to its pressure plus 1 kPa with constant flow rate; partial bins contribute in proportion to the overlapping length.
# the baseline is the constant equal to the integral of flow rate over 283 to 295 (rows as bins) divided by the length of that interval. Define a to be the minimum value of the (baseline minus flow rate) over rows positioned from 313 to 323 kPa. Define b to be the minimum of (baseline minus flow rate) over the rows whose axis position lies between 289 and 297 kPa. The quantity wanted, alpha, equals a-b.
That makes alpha -6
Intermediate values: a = -9.6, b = -3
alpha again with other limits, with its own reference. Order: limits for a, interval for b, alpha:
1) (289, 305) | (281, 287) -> -9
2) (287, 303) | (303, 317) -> 3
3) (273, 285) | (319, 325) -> 8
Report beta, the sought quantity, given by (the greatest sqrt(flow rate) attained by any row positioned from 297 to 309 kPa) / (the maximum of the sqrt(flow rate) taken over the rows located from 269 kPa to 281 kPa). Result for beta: 1.2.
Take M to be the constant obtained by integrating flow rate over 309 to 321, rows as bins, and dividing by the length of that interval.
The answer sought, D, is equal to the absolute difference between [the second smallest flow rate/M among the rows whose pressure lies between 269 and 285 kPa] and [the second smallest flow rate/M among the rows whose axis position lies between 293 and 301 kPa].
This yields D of 0.18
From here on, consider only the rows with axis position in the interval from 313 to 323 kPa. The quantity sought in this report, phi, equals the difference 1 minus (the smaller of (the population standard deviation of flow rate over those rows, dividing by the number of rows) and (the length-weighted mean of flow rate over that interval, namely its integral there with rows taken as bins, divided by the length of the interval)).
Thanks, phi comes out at 0.5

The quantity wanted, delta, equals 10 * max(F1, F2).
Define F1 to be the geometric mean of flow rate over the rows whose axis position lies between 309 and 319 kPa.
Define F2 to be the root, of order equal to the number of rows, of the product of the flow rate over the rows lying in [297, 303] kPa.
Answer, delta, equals 226.2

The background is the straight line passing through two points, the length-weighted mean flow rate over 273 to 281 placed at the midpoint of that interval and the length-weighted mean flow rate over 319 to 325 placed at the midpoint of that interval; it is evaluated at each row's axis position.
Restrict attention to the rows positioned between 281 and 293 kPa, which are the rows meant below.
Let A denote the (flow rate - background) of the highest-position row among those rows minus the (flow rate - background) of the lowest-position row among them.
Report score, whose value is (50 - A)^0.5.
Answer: 7.10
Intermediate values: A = 0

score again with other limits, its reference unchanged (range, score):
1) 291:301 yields 6.77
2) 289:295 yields 6.98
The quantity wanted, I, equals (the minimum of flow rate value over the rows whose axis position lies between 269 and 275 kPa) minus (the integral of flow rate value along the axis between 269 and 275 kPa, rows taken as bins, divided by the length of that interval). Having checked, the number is -0.6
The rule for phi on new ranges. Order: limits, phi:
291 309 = -2.1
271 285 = -0.3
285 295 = 0.2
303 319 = 0.5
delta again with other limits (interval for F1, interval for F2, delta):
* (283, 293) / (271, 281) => 143.8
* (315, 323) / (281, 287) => 224.0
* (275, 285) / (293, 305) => 183.3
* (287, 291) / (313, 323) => 223.3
